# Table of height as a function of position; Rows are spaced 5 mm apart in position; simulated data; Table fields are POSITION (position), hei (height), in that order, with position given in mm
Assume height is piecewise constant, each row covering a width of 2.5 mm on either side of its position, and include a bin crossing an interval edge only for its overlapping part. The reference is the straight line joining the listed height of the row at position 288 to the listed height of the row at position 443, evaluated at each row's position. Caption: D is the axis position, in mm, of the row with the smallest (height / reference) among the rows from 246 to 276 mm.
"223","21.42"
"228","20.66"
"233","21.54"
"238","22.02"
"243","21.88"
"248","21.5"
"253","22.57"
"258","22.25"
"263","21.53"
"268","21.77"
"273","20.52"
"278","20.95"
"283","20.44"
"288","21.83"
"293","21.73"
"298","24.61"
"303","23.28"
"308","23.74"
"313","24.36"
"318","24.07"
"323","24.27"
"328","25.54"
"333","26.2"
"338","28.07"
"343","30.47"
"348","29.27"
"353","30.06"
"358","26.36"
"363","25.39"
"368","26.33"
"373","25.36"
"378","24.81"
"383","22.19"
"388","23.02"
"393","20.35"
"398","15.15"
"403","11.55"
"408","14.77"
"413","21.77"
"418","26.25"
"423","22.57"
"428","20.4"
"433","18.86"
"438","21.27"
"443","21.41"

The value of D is 273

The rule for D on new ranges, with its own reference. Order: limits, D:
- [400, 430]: 403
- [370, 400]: 398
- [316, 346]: 318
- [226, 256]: 228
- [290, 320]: 293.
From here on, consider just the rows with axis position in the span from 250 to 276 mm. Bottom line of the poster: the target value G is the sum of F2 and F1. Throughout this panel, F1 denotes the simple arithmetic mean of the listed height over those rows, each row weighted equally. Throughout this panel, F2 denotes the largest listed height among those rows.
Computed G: 44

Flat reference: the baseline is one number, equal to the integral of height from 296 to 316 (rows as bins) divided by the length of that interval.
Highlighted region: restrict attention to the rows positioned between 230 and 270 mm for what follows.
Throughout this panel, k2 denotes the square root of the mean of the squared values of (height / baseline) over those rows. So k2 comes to 0.91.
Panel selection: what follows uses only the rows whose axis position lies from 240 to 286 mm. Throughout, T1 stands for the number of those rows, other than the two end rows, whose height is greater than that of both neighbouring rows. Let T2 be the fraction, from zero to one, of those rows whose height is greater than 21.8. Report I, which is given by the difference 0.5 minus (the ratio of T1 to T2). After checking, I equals -8.5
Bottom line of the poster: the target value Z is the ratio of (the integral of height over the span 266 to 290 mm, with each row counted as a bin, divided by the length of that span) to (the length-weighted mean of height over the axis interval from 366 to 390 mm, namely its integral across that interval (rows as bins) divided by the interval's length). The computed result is 0.87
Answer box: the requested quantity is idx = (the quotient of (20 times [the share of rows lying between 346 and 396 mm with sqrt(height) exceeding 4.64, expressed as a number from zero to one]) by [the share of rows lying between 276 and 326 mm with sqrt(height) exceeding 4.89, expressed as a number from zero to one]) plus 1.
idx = 46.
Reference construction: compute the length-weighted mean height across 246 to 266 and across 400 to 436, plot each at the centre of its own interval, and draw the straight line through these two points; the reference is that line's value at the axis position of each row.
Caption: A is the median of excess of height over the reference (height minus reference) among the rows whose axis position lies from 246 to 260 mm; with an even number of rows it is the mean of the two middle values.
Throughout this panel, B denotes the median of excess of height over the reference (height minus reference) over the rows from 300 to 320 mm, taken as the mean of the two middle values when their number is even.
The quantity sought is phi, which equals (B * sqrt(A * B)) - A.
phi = 2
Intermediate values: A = 0.3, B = 2.8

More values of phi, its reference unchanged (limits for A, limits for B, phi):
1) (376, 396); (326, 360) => 30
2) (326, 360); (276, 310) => -7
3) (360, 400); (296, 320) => 7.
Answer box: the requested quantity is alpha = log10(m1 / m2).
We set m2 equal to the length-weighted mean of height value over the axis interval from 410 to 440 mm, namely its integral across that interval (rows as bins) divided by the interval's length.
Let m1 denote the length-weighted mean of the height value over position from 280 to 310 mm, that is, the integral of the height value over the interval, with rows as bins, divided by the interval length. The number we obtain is 0.02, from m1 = 23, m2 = 21.7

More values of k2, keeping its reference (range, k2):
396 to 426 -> 0.81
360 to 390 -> 1.02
